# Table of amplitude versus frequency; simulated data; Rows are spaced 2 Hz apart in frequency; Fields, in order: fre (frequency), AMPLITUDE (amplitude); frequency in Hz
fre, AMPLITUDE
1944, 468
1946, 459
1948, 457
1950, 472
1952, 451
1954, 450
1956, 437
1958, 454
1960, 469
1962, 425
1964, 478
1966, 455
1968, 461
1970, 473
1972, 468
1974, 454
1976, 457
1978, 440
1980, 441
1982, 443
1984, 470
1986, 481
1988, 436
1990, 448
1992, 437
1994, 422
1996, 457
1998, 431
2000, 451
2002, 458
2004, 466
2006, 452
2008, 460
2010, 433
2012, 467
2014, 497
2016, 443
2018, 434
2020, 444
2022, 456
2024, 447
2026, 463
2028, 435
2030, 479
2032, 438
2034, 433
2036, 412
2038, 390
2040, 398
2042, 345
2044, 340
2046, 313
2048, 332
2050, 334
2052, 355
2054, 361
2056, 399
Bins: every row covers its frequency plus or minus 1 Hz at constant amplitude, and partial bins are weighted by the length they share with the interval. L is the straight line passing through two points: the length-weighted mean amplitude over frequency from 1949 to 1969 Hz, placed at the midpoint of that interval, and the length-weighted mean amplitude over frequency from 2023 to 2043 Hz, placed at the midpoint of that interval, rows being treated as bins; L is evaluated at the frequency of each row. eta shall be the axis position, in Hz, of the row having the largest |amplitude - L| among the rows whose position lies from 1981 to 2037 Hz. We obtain 2014 Hz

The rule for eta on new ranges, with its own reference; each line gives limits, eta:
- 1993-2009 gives 2004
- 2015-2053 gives 2046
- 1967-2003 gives 1986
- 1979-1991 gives 1986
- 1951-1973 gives 1962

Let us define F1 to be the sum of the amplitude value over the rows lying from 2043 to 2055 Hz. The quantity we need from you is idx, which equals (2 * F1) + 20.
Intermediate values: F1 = 2035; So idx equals 4090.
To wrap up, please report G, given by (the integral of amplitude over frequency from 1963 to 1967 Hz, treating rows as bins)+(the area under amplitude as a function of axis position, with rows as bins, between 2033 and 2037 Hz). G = 3556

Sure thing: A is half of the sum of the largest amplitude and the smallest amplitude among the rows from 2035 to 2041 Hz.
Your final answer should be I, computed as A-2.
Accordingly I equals 399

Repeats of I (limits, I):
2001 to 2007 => 457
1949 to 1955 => 459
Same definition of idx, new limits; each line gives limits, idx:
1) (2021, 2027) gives 2752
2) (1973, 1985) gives 5430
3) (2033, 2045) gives 4656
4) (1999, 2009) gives 4594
